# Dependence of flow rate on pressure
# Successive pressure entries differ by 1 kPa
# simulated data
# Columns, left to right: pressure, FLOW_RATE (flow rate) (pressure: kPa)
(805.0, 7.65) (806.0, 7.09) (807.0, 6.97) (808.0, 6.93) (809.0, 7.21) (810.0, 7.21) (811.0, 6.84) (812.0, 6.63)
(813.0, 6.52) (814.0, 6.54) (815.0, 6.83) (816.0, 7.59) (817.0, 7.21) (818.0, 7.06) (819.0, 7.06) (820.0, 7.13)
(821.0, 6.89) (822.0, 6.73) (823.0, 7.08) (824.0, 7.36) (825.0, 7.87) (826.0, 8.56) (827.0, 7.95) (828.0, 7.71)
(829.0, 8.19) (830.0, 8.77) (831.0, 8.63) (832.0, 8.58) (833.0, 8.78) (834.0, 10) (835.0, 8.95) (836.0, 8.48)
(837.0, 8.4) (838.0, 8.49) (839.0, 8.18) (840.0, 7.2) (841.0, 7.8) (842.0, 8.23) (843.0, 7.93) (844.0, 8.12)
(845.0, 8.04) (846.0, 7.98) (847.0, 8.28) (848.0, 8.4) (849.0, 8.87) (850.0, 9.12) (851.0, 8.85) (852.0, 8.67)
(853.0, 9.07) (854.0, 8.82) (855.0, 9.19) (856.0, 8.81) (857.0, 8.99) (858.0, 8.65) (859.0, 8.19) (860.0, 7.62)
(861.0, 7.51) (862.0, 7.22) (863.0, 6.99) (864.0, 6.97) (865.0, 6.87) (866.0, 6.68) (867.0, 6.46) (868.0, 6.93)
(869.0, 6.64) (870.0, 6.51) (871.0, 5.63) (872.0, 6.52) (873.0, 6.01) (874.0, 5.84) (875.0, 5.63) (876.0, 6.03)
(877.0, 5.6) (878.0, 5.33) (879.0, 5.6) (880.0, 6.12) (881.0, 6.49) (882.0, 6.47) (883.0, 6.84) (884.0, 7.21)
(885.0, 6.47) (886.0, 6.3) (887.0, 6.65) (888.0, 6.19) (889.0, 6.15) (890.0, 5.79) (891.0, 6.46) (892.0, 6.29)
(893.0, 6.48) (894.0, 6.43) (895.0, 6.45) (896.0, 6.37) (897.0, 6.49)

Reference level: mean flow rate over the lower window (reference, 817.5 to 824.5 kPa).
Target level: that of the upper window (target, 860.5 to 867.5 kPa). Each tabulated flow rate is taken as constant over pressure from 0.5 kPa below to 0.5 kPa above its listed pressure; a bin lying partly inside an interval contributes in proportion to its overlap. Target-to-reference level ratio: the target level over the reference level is 1.0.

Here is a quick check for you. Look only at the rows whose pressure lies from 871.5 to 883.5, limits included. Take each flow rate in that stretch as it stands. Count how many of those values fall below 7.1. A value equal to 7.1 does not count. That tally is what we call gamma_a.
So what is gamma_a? 12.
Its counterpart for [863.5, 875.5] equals 12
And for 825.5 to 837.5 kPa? 0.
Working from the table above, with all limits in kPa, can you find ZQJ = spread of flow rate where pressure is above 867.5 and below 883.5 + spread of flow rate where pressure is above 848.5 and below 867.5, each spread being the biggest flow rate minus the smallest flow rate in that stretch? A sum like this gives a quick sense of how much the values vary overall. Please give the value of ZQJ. 4.3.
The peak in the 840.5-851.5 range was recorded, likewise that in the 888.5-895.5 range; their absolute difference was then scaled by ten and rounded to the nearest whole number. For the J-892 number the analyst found 26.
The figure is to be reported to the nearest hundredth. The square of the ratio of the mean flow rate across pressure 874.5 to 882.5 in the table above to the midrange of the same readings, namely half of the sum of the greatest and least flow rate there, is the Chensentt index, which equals 1.00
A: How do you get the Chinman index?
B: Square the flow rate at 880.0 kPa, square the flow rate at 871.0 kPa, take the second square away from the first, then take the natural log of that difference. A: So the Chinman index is 1.75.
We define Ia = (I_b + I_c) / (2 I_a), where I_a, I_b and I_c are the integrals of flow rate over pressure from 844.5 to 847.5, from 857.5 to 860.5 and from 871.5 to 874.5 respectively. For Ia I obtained 0.88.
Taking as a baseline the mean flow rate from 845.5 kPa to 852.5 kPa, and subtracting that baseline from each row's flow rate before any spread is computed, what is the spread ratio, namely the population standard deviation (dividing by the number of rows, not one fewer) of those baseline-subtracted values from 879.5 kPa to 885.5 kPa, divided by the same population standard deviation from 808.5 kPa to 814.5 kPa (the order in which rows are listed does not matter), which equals 1.18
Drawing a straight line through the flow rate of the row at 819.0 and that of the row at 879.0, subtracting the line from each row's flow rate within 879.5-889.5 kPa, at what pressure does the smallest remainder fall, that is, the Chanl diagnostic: 880.0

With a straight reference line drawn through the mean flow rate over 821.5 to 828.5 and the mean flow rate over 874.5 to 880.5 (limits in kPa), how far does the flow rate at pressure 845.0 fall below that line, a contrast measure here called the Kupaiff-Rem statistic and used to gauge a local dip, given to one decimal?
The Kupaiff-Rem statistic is -1.2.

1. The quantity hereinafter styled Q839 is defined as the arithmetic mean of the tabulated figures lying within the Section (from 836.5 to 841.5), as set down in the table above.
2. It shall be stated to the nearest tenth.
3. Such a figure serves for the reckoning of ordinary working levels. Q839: 8.0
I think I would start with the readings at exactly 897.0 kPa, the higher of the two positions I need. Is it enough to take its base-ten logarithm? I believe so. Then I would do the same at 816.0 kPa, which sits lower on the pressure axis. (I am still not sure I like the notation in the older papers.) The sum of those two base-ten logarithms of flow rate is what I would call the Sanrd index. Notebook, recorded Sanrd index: 1.69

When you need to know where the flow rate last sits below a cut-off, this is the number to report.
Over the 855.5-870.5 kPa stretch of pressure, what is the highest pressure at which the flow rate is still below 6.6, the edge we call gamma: 870.0 kPa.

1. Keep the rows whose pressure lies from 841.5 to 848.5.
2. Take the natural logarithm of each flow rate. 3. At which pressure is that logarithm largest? 848.0 kPa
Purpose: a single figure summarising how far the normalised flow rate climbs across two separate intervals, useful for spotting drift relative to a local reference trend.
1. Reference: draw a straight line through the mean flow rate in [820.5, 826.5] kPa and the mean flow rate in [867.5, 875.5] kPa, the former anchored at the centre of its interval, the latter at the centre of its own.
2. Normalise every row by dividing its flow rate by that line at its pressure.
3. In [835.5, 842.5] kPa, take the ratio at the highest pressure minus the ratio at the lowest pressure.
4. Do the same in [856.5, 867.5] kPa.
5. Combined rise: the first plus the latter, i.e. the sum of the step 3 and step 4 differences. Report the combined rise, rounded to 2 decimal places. -0.36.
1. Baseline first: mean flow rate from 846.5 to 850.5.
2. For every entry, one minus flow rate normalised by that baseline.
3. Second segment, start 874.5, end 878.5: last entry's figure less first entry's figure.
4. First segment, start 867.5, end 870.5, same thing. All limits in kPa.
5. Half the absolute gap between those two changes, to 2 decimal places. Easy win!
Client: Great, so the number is 0.01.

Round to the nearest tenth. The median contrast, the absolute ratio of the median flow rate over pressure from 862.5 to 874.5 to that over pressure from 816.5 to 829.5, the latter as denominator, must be 0.9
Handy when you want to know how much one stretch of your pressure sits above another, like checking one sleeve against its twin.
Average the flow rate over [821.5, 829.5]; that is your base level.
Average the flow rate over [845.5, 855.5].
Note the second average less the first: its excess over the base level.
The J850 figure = 1.0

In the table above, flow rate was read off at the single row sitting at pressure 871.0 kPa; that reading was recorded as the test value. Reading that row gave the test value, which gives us 5.63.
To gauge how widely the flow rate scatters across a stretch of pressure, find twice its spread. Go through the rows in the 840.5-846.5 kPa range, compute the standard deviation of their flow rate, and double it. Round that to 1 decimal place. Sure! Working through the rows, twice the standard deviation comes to 0.3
